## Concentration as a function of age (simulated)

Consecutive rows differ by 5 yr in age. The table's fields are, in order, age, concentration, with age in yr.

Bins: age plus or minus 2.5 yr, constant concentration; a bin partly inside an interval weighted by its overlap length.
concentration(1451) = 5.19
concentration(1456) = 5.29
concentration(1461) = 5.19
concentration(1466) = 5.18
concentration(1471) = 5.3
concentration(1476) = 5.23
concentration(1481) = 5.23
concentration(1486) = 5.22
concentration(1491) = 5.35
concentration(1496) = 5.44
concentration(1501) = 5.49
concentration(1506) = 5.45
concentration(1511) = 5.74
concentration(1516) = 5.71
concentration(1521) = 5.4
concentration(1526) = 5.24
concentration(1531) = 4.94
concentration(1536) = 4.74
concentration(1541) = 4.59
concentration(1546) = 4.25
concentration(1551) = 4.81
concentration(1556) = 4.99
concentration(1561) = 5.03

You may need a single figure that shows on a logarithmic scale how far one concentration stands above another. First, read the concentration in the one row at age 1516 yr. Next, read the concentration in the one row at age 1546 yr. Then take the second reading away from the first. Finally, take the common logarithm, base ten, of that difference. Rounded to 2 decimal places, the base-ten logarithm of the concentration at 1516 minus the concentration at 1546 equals 0.16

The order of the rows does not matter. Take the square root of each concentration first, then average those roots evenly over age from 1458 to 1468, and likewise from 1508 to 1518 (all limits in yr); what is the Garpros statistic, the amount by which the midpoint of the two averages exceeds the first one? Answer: 0.06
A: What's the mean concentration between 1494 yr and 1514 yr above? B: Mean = 5.5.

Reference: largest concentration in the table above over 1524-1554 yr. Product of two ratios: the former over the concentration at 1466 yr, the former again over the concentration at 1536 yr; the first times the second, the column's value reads 1.12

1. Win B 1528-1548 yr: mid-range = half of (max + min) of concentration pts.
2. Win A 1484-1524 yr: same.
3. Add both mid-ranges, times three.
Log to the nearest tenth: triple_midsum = 30.2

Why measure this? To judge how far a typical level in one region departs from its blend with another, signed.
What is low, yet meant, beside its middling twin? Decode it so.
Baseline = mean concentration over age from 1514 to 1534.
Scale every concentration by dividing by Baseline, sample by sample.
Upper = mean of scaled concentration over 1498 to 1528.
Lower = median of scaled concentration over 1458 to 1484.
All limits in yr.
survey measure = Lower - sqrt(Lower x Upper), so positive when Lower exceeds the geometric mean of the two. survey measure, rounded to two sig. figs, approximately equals -0.026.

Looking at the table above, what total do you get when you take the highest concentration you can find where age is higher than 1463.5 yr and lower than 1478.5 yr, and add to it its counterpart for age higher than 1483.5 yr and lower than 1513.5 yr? 11.04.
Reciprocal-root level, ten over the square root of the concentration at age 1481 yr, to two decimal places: 4.37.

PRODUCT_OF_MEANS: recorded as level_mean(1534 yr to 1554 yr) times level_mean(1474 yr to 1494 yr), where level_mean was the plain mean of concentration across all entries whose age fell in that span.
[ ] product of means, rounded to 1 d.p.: 24.2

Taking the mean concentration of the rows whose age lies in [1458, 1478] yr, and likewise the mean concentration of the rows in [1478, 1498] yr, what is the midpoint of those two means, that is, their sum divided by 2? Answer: 5.27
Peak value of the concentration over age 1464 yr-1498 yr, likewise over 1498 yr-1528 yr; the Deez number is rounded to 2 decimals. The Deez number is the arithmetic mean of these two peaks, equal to 5.59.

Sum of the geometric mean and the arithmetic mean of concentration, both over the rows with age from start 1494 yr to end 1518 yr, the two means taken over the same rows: 11.1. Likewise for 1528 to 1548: 9.3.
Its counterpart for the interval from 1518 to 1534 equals 10.4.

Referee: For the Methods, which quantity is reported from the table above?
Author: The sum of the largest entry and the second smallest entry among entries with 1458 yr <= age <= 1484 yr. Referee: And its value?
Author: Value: 10.5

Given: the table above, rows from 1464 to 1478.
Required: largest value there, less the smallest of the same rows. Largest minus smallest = 0.12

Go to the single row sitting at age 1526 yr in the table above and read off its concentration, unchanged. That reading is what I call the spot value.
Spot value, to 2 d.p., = 5.24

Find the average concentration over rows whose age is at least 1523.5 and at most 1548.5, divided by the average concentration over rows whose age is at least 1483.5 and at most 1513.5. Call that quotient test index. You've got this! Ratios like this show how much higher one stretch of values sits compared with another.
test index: 0.87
